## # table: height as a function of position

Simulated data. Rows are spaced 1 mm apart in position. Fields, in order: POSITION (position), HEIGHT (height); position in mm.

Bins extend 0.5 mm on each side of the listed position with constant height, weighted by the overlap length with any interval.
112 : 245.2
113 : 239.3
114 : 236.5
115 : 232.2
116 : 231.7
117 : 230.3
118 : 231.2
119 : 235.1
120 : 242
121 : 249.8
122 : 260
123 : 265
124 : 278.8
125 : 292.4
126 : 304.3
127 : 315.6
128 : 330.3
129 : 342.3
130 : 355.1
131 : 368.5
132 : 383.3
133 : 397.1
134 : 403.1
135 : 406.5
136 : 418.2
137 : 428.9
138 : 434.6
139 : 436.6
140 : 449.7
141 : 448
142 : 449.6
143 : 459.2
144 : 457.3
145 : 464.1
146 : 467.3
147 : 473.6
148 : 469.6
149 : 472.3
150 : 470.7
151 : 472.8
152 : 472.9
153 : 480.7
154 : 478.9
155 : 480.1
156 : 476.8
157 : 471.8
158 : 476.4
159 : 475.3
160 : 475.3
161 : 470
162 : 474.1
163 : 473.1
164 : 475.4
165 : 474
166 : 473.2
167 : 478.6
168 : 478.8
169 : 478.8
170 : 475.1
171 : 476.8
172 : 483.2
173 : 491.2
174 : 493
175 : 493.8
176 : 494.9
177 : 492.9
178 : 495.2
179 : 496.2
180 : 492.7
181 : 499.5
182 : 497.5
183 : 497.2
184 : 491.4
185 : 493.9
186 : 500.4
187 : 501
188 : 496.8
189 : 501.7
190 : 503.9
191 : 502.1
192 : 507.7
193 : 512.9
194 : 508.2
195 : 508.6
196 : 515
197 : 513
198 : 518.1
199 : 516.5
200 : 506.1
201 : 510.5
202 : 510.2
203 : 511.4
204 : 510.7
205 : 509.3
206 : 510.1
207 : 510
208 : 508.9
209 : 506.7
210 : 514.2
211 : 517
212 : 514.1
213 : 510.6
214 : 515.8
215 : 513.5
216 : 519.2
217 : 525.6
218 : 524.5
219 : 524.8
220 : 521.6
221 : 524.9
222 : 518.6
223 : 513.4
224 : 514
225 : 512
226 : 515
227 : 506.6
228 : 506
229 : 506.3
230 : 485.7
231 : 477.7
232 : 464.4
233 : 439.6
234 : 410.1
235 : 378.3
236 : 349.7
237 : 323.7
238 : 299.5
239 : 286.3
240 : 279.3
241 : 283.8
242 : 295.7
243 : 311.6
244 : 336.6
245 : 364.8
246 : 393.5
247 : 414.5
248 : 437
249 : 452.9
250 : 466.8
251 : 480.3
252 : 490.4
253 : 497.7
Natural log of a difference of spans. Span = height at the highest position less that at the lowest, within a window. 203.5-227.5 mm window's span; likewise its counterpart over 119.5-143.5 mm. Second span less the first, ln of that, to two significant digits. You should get 5.4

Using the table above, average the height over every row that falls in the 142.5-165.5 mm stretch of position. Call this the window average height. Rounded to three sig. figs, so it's 472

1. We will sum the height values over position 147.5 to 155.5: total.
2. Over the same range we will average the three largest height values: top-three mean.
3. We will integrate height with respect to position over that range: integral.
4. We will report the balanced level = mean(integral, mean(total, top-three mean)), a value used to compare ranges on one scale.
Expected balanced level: 2968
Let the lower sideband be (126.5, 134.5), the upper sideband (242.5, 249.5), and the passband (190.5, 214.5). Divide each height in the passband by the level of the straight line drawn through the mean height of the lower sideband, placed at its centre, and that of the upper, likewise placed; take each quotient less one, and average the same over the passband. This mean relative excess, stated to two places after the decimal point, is 0.35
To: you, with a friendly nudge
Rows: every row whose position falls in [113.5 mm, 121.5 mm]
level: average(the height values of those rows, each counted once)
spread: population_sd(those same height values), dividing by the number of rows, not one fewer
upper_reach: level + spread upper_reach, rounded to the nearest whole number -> 242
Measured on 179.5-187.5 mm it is 500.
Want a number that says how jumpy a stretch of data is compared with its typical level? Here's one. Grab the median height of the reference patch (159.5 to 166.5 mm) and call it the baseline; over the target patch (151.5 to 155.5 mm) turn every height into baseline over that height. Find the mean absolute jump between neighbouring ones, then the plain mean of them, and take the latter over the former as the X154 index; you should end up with 133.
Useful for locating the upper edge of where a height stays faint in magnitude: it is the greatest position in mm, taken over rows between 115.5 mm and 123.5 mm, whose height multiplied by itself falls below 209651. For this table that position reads 123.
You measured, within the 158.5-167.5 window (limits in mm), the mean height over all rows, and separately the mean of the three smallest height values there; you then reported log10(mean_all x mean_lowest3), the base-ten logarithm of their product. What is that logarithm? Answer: 5.35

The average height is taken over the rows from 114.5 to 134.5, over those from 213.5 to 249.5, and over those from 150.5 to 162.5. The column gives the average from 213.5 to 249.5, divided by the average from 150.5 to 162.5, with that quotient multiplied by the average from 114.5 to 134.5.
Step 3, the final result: 274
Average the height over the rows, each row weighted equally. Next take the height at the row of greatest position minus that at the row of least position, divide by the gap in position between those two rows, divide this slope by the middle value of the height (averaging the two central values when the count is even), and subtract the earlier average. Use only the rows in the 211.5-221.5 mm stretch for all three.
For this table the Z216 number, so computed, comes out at -519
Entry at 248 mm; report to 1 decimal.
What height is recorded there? 437.0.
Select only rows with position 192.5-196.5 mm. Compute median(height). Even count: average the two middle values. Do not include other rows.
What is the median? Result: 511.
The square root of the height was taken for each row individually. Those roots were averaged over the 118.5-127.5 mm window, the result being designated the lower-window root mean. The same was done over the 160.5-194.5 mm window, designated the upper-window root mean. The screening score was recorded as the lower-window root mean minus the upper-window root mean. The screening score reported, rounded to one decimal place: -5.7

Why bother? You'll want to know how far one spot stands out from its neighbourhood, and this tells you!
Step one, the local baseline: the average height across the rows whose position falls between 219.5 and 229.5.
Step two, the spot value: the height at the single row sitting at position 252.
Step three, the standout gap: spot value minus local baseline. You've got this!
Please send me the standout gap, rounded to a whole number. -23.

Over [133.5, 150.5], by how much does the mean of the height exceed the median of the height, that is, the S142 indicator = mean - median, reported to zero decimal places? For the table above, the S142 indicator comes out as -2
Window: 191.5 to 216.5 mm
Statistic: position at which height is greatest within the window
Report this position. 216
